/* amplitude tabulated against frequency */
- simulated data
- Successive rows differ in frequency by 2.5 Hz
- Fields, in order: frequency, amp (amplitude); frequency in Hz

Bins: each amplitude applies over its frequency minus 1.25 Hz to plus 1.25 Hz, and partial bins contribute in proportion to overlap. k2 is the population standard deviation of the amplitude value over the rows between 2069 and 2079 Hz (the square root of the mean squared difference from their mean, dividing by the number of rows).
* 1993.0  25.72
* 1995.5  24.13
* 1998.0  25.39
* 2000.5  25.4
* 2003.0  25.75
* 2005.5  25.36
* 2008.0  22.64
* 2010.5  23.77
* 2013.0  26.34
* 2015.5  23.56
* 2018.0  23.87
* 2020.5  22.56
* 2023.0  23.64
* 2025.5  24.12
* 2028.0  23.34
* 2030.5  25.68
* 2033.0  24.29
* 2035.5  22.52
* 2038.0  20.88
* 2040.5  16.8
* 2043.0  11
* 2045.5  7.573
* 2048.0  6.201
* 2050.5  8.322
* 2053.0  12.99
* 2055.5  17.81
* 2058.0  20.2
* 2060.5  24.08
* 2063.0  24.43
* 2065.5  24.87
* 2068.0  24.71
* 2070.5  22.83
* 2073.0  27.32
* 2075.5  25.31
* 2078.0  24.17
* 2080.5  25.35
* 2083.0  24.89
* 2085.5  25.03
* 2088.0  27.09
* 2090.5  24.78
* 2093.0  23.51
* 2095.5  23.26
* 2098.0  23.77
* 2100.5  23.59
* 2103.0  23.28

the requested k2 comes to 1.6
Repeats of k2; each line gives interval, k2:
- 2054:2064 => 2.8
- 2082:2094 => 1.2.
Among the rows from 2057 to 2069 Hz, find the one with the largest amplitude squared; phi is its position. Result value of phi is 2065.5 Hz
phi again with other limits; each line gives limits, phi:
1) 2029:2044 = 2030.5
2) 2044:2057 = 2055.5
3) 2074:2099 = 2088.0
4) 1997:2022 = 2013.0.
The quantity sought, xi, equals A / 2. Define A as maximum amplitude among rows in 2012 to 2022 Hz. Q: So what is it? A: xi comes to 13.2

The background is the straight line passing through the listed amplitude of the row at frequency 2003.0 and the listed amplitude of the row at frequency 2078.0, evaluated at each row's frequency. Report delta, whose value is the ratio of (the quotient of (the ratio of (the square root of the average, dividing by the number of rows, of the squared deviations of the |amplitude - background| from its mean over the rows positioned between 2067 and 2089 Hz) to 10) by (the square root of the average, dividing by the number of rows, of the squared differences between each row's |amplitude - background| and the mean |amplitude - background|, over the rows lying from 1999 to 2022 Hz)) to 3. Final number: 0.03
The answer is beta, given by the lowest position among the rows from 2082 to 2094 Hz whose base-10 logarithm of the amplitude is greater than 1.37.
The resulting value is 2083.0 Hz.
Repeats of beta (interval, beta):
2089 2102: 2090.5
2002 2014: 2003.0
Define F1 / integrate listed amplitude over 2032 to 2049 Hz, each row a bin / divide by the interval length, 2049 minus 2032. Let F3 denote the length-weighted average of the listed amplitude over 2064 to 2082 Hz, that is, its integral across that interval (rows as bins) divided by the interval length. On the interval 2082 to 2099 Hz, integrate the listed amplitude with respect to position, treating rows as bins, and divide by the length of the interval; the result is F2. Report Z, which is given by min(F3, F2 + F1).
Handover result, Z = 24.9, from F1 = 15.6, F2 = 25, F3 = 24.9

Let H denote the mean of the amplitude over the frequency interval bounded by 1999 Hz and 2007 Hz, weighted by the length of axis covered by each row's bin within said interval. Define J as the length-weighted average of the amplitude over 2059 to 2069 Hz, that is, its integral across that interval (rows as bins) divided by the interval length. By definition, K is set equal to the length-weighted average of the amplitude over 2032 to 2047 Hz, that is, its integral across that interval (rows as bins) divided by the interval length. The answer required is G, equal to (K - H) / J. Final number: -0.3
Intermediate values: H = 25.4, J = 24.4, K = 16.9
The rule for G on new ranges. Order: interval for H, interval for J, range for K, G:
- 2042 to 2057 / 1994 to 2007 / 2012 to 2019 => 0.5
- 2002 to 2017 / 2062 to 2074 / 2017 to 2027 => 0.0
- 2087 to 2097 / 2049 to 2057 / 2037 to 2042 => -0.5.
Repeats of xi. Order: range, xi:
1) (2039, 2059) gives 10.1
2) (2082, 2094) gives 13.5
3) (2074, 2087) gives 12.7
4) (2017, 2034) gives 12.8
